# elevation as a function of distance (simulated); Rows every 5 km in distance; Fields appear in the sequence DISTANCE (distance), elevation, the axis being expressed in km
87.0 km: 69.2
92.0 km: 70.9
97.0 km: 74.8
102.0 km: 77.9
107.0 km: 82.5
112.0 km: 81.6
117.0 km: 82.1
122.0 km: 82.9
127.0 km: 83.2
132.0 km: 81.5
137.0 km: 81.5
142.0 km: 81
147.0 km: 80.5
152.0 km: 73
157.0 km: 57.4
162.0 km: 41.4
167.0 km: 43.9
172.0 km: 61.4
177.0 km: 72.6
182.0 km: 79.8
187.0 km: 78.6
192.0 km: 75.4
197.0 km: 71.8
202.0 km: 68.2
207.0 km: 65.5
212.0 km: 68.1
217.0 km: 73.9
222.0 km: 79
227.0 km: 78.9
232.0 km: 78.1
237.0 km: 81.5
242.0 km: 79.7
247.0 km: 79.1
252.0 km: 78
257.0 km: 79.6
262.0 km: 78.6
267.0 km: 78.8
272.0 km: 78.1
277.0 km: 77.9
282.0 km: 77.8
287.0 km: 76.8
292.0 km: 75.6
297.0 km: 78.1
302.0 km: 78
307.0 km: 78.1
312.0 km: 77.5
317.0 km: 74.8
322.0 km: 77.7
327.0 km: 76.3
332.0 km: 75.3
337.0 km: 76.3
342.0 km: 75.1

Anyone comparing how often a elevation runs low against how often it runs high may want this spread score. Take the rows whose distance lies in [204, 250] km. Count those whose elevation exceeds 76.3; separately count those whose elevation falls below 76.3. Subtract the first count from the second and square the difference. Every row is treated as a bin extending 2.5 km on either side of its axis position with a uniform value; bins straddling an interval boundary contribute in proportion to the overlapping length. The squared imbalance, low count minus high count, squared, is 9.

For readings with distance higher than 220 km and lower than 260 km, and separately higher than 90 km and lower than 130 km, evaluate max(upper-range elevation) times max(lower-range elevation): 6781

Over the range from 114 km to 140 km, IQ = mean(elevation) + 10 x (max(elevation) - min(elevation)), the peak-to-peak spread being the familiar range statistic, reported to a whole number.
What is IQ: 99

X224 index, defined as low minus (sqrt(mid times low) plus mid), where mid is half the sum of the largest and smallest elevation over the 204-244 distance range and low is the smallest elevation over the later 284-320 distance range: -73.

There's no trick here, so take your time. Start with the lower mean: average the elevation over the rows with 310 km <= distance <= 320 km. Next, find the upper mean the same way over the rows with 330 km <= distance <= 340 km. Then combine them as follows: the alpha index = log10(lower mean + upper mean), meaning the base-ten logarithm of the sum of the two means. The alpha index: 2.18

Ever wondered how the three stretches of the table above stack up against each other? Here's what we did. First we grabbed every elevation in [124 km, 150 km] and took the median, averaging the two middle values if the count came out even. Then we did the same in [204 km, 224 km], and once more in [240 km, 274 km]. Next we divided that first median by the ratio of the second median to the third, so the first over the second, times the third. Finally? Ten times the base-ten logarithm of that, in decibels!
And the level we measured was 19.6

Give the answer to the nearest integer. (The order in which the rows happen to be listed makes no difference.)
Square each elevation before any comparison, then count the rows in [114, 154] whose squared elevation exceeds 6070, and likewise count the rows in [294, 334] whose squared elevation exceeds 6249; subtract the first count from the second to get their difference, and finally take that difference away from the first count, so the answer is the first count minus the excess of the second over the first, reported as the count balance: 14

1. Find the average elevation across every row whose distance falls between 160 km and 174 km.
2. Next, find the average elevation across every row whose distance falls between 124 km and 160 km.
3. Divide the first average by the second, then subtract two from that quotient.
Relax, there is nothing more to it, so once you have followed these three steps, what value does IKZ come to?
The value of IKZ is -1.36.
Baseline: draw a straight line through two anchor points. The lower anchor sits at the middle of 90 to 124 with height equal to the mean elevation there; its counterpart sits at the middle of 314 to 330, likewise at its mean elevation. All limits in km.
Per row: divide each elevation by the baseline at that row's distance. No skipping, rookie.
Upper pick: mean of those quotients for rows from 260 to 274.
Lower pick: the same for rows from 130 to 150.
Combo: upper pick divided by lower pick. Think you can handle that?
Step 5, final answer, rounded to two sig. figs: 0.99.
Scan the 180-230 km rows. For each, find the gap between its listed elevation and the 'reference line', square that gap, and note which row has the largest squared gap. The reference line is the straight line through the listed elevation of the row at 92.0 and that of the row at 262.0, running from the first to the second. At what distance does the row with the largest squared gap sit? 207.0 km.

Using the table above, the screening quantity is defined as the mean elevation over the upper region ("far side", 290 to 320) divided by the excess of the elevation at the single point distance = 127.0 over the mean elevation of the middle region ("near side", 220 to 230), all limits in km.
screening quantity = 18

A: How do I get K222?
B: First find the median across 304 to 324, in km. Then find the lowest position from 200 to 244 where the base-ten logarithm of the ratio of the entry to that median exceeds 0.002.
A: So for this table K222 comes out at 222.0 km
